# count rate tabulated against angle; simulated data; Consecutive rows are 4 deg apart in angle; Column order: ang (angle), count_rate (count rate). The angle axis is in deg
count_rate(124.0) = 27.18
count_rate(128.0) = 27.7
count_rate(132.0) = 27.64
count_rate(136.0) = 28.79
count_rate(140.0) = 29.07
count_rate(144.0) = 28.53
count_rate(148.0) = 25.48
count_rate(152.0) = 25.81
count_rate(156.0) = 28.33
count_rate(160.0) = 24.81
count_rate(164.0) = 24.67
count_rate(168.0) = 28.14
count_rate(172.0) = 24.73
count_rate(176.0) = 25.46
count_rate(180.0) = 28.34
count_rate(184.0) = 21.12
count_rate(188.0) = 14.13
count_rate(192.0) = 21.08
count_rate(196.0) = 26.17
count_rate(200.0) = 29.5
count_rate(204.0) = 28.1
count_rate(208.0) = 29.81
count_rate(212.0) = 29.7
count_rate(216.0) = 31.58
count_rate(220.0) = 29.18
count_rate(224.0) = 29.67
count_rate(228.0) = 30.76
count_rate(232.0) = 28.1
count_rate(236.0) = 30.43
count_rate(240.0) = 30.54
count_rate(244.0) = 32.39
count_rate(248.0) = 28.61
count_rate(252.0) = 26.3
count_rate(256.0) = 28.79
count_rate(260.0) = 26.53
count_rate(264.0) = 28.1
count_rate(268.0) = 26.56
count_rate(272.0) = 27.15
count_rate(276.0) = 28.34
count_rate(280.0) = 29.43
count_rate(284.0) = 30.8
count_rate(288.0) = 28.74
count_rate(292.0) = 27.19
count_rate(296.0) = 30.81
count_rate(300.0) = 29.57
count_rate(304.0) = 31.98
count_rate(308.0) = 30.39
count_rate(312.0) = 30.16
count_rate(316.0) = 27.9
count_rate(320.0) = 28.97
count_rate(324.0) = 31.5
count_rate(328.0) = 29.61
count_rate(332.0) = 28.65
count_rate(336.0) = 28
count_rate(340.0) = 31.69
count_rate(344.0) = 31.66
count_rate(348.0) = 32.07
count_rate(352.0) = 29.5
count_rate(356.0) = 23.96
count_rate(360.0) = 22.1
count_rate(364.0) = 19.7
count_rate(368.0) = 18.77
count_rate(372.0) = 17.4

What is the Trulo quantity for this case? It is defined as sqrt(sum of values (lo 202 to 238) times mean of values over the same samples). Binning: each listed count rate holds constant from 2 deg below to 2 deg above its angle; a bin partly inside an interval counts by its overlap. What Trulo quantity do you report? 89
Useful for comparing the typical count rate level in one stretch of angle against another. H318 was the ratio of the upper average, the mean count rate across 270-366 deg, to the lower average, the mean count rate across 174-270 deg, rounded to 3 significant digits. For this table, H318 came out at 1.04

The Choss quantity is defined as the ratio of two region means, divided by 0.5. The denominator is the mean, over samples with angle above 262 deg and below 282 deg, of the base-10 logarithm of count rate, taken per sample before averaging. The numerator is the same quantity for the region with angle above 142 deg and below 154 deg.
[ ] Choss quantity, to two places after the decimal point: 1.97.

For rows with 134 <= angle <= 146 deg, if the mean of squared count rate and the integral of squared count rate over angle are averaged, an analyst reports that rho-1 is 5390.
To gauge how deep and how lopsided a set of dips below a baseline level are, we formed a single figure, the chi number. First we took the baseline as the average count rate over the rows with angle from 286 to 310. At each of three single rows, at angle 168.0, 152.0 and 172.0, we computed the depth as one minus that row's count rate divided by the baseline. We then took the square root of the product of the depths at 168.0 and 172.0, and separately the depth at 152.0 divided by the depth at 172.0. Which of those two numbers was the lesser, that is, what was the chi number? 0.10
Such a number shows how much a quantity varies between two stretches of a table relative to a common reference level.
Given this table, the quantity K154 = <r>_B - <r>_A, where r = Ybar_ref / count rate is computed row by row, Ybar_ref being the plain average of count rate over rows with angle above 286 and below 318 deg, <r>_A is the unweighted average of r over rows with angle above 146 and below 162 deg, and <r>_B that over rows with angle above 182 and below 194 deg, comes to 0.50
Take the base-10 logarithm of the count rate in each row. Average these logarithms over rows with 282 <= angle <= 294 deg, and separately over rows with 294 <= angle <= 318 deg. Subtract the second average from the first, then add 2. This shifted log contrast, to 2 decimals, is 1.98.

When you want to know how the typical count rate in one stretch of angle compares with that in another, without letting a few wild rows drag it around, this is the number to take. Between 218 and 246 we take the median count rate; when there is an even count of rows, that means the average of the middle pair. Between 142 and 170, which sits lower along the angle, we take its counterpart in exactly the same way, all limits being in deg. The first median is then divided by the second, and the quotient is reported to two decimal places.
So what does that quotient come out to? 1.18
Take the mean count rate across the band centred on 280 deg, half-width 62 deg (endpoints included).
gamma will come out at 29.3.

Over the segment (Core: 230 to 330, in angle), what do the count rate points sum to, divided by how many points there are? 29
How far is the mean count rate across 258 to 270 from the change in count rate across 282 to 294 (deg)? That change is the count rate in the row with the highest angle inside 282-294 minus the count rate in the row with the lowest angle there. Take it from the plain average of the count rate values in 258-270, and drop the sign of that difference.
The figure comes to 30.7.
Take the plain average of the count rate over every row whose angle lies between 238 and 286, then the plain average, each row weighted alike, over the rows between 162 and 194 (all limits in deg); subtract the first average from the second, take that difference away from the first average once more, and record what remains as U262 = 34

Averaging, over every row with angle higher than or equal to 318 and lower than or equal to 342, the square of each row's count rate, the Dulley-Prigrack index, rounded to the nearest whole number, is 886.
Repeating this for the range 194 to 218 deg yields 852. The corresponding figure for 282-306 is 893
